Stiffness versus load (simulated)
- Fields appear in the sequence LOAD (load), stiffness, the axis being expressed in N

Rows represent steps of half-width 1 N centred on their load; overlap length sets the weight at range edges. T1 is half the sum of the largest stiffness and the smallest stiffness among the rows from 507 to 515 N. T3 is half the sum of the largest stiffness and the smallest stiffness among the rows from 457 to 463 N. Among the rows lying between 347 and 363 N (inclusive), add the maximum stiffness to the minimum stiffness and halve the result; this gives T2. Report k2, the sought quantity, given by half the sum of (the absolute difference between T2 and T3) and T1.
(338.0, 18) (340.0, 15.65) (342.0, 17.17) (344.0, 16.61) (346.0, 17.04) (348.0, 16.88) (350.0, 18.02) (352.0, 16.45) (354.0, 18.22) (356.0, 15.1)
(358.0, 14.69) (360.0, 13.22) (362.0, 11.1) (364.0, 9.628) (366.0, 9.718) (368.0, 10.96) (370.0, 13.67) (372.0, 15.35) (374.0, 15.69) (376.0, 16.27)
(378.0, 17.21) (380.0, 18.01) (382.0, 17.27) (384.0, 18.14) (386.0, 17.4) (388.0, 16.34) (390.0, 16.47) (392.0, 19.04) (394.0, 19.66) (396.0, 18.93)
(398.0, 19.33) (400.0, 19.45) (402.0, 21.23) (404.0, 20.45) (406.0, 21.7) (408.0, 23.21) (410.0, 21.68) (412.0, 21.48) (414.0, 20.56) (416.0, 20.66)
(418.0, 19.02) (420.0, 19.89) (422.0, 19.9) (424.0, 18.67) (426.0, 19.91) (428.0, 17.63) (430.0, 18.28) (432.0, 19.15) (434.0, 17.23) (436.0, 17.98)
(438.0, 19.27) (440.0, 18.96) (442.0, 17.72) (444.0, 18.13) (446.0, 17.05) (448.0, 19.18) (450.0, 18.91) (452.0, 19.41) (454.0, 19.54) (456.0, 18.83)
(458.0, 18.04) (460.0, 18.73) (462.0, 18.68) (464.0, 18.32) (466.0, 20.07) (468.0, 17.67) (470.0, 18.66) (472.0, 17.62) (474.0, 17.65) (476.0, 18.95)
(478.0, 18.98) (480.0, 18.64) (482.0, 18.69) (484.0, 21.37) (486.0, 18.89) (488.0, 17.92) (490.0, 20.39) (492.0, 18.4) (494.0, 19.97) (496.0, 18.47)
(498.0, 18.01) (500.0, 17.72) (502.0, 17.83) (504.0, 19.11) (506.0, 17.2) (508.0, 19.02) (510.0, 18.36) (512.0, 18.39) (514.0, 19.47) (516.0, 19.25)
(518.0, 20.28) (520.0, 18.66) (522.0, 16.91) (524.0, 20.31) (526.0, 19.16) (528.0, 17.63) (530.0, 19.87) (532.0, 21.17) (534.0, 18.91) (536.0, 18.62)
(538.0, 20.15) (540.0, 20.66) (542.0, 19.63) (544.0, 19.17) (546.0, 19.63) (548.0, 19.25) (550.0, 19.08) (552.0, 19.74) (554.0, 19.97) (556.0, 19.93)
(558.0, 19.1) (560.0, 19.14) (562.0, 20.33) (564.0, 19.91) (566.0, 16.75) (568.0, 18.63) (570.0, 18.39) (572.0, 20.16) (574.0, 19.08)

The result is 11.3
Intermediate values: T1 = 18.9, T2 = 15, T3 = 18.4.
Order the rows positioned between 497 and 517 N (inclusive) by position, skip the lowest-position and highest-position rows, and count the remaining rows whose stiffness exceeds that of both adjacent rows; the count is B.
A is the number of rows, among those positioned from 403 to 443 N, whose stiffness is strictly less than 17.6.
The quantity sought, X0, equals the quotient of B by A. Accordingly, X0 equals 3.0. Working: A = 1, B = 3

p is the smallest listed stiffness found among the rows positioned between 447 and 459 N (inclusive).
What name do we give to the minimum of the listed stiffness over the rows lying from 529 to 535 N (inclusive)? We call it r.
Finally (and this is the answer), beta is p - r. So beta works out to -0.9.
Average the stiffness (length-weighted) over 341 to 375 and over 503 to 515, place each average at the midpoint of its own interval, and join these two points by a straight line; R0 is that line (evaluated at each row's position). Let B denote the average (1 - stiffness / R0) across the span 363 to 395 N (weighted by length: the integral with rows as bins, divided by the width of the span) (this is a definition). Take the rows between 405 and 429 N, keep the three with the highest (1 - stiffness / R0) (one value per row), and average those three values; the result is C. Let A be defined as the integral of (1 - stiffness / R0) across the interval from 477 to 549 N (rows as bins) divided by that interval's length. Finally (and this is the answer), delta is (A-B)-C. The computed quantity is 0.13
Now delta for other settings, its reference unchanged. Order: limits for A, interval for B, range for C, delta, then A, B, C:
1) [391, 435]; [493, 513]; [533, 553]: -0.26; -0.23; 0.00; 0.03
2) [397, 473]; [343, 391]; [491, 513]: -0.17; -0.16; -0.03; 0.05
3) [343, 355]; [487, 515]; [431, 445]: -0.13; -0.19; -0.01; -0.05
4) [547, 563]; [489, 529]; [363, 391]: -0.30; 0.01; -0.01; 0.32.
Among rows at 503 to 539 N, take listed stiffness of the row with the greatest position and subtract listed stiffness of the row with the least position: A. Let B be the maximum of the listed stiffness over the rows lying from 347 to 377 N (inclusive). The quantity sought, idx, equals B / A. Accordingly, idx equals 18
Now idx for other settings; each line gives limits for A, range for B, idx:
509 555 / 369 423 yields 14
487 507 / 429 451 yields -27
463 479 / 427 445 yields 29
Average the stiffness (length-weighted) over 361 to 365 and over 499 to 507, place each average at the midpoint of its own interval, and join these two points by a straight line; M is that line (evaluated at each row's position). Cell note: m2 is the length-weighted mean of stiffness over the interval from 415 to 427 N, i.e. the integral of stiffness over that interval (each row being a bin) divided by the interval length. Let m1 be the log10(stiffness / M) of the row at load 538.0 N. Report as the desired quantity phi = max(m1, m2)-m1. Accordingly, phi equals 19.7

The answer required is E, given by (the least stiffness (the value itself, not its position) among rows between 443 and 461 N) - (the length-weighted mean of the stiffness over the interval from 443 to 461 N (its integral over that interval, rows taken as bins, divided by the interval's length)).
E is -1.6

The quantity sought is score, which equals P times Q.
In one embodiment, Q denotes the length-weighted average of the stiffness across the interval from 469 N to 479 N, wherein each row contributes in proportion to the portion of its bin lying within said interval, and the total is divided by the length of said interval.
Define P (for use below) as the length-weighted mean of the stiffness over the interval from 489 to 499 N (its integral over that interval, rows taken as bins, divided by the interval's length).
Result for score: 350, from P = 19.0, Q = 18.4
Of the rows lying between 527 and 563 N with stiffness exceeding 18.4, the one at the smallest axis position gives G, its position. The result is 530.0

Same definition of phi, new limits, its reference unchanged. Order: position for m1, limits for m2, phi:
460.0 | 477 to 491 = 19.2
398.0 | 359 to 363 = 12.0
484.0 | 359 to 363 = 12.1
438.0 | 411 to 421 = 20.2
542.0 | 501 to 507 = 18.1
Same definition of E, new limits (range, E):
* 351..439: -8.0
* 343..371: -4.8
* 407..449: -2.3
